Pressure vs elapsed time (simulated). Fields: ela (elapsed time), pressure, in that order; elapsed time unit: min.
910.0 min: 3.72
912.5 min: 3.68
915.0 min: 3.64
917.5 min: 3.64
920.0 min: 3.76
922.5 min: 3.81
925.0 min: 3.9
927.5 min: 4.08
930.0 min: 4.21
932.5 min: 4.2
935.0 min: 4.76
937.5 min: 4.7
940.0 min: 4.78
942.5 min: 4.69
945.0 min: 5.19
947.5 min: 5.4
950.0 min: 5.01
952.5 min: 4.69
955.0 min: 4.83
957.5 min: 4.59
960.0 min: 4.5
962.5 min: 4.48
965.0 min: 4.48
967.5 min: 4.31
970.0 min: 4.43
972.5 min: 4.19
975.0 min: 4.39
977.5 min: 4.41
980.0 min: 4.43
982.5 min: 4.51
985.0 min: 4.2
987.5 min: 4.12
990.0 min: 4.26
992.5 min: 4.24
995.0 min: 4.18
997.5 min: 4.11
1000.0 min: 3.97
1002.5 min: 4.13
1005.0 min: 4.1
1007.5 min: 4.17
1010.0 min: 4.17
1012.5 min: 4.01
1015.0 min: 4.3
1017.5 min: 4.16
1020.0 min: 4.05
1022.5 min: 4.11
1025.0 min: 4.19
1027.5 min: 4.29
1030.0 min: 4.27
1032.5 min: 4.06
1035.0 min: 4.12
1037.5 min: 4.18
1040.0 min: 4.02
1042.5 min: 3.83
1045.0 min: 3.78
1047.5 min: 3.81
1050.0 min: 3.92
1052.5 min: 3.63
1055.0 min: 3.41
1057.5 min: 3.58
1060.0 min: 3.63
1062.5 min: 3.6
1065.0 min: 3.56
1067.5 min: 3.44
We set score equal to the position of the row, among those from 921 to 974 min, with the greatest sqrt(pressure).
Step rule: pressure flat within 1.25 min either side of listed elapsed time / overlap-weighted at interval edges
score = 947.5 min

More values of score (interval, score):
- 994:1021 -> 1015.0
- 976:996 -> 982.5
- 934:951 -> 947.5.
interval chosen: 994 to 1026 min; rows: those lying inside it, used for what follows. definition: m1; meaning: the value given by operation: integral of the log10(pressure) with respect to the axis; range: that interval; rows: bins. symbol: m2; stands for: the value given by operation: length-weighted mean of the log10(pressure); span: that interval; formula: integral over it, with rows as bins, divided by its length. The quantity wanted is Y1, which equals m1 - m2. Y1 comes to 19.1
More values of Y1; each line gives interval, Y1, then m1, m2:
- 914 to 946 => 19.4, 20.0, 0.626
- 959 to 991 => 19.8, 20.5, 0.640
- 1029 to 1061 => 18.2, 18.8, 0.586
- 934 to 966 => 21.0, 21.7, 0.679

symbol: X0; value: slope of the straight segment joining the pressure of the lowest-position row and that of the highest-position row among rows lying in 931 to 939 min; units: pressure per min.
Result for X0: 0.100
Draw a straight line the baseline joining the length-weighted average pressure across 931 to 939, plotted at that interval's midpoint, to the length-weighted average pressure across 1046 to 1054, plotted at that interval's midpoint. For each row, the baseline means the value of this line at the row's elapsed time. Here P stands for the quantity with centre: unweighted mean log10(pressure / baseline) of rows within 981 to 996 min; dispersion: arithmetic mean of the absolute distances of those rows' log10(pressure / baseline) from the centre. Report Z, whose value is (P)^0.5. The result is 0.09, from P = 0.008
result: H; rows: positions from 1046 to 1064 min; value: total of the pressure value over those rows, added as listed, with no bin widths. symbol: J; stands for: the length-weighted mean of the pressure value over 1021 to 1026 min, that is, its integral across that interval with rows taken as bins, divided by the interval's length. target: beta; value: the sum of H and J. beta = 30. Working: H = 26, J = 4.1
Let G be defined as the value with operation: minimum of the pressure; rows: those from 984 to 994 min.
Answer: 4.12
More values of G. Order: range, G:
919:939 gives 3.76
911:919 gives 3.64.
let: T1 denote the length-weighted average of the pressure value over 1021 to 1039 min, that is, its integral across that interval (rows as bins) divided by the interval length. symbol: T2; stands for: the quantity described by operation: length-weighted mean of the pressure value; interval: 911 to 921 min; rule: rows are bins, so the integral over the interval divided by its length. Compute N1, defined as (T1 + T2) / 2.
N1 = 3.92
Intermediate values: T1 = 4.2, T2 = 3.68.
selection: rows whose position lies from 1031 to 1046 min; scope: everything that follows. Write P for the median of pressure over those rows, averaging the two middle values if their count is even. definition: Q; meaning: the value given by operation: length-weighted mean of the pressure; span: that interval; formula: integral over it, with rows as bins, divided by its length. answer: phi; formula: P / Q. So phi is 1.01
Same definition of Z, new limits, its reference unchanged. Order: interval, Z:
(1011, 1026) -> 0.09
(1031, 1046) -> 0.11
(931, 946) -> 0.14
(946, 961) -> 0.14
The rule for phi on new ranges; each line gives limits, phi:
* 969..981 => 1.01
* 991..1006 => 1.00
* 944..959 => 1.00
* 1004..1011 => 1.01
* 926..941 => 1.00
